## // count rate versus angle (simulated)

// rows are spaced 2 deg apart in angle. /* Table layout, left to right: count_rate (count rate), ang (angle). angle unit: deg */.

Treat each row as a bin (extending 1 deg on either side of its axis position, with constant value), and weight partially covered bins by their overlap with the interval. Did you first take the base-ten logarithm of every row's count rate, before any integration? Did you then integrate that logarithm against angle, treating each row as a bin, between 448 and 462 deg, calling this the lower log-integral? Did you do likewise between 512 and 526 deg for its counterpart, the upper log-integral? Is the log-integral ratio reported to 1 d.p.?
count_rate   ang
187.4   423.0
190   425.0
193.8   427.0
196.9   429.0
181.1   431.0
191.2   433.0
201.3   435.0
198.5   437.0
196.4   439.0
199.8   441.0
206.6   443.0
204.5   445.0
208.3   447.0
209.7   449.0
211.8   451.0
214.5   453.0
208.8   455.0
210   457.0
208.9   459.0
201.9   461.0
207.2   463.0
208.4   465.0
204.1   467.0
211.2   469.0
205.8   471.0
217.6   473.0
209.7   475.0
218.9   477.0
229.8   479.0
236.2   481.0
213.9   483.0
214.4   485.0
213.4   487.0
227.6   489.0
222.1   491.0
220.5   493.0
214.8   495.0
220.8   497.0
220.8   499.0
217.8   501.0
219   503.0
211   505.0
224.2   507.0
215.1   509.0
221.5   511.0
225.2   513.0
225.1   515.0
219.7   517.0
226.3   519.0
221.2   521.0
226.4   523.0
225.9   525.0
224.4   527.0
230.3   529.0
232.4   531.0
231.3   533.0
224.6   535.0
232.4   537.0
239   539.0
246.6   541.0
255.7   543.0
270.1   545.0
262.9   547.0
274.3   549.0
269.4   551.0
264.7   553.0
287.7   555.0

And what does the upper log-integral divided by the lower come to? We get 1.0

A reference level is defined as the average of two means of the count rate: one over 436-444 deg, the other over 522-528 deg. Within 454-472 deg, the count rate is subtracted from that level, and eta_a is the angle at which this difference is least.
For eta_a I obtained 469.0 deg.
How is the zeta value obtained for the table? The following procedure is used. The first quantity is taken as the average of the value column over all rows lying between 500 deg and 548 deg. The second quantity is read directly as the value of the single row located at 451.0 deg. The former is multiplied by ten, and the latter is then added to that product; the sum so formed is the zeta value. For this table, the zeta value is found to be 2515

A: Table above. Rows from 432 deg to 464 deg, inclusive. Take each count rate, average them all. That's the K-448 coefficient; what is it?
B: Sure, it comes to 205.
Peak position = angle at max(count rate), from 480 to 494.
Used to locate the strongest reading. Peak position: 481.0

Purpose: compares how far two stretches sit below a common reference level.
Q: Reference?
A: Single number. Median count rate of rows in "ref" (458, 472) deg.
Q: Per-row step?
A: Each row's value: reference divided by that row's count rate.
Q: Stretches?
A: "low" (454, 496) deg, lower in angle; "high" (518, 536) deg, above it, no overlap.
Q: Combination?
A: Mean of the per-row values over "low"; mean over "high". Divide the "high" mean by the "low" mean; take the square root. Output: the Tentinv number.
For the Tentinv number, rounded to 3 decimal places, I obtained 0.972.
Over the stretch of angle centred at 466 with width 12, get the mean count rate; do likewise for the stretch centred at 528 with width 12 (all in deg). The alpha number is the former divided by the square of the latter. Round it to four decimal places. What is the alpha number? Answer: 0.0040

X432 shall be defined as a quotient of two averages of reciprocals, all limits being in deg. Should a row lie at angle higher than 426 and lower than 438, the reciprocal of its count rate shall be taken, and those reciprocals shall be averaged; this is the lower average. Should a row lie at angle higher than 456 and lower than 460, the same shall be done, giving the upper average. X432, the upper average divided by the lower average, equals 0.92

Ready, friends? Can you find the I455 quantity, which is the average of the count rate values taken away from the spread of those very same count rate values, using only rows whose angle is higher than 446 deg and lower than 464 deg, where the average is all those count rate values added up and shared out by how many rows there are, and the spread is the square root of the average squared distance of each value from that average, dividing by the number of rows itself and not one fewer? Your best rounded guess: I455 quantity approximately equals -206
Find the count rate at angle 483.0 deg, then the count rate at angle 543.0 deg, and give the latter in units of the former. 1.20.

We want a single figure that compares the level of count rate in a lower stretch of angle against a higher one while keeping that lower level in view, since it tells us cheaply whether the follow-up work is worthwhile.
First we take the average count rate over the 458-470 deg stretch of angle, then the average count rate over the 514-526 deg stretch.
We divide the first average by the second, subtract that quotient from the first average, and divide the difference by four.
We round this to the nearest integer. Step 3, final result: 52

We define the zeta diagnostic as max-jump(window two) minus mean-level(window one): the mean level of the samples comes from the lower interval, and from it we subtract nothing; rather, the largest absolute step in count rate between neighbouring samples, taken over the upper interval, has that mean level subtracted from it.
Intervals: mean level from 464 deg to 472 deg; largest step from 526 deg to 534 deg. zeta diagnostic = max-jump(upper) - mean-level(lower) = -201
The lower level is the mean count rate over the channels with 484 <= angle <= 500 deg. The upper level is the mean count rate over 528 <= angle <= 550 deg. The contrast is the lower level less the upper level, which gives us -26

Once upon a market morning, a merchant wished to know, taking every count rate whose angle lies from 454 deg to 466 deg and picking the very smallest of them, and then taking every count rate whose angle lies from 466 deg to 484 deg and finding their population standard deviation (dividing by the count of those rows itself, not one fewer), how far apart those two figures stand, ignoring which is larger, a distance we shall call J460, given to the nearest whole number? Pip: 192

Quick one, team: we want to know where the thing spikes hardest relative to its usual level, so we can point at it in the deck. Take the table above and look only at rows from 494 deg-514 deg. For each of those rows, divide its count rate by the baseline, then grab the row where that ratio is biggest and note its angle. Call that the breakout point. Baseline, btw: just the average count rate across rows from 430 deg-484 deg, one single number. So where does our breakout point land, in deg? 513.0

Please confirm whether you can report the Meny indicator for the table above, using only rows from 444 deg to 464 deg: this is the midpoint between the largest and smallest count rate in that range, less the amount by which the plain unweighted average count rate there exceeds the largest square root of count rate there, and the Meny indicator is 14.3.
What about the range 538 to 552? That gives 13.5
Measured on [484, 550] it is 30.2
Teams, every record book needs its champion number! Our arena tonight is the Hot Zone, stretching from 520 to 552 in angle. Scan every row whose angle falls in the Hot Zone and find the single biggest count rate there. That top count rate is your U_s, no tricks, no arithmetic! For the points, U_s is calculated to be 274.3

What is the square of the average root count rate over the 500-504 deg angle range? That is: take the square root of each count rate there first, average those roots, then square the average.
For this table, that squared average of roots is 218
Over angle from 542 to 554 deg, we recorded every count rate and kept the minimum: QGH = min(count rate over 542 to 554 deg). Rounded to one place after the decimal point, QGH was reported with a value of 255.7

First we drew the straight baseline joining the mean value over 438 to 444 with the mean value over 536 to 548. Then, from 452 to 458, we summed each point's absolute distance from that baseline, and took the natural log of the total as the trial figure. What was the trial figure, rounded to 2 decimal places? 2.27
